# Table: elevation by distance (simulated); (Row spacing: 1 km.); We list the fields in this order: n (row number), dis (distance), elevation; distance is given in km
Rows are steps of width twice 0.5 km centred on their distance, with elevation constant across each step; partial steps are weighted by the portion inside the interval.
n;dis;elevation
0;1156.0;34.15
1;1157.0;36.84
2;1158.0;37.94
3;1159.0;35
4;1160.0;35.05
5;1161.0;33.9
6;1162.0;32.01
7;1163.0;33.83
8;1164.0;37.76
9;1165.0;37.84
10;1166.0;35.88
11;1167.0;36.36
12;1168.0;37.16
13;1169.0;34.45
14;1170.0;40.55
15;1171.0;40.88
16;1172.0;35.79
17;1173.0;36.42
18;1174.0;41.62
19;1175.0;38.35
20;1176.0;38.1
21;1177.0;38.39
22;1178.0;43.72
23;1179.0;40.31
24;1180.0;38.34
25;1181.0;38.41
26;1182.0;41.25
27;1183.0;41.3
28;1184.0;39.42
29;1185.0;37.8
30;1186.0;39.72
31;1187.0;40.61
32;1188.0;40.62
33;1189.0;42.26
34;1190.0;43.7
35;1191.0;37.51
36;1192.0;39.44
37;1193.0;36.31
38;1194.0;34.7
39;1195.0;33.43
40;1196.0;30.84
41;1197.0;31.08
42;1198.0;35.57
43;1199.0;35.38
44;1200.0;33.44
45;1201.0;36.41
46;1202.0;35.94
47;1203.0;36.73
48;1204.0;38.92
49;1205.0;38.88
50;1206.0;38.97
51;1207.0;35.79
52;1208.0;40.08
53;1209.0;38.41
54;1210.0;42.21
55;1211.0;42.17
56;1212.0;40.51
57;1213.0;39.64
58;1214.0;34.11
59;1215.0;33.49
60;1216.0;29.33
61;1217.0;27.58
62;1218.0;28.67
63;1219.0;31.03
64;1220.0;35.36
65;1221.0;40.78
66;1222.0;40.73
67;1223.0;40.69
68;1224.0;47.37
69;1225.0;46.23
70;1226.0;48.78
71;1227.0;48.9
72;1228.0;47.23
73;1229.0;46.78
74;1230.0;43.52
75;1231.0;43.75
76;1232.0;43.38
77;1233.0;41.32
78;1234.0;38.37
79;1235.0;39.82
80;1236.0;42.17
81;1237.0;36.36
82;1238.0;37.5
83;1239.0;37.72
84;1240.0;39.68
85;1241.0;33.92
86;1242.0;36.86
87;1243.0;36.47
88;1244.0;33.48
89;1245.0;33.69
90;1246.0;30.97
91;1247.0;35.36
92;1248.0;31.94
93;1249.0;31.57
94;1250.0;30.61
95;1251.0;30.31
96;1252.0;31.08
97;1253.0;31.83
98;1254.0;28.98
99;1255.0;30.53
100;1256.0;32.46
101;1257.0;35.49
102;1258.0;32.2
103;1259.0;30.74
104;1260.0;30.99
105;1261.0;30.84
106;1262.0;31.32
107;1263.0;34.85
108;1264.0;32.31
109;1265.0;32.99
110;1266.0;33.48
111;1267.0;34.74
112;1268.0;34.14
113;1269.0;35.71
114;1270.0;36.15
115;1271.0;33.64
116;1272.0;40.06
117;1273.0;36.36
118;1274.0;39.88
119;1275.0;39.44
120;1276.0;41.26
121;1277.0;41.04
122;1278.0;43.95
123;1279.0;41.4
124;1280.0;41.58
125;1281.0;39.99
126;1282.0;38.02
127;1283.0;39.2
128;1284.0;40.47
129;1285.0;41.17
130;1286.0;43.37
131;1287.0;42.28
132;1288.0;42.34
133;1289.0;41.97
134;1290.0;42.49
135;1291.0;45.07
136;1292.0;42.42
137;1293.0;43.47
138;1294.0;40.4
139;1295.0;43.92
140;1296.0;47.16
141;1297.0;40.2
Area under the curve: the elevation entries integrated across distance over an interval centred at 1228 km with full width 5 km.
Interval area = 235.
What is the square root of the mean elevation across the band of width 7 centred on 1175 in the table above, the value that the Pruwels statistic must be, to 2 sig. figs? 6.2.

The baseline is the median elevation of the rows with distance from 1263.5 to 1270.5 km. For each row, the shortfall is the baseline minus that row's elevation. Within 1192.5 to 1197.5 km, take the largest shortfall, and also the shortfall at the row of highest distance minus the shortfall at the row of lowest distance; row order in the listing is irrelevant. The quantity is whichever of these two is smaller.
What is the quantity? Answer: 3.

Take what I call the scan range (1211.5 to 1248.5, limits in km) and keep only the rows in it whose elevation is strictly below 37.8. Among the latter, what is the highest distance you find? 1248.0 km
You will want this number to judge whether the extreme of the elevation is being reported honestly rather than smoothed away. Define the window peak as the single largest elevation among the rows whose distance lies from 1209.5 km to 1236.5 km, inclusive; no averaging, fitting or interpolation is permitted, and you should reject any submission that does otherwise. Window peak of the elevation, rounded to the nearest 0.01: 48.90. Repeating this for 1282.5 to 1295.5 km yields 45.07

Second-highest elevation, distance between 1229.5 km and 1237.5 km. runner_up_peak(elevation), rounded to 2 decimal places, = 43.52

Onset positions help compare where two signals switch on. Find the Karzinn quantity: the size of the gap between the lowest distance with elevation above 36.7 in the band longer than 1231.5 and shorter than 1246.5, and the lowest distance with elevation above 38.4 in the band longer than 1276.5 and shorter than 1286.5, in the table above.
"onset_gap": 45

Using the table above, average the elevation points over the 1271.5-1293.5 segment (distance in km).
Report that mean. 41.2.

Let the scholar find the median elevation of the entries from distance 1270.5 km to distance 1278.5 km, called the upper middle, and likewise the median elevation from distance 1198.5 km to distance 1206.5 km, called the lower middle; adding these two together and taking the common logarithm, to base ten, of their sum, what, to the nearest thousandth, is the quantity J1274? 1.884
